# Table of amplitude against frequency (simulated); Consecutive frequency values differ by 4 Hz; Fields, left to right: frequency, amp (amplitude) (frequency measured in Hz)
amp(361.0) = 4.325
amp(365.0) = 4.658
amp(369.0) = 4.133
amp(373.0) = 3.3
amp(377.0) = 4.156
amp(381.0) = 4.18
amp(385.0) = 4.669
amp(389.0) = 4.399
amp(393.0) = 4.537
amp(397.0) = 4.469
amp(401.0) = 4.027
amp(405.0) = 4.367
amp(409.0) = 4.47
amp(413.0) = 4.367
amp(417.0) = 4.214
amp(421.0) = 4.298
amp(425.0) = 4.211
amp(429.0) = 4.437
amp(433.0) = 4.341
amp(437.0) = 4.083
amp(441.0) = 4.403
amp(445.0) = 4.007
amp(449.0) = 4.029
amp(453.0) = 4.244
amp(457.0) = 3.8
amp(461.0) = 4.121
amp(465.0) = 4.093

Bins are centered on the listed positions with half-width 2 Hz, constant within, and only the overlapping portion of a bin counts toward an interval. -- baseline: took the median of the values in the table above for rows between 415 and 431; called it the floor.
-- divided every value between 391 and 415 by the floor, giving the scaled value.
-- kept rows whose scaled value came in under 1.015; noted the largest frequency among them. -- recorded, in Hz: 401.0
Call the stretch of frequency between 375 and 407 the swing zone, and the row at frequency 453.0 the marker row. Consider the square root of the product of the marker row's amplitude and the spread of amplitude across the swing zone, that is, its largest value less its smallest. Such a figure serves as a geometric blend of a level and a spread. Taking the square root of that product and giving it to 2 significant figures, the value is 1.7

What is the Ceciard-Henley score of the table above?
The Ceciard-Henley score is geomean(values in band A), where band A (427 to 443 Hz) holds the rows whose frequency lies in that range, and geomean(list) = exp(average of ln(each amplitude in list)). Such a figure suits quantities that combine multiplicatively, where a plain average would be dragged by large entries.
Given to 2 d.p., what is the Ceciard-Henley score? 4.31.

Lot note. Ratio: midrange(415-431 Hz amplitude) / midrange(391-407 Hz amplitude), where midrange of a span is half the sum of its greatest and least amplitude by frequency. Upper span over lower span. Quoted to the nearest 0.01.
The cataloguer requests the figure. 1.01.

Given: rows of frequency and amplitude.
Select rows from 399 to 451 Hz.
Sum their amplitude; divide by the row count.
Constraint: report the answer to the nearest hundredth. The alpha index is 4.25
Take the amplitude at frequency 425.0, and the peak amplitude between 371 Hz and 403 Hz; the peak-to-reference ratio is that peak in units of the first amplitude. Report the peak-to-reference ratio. 1.11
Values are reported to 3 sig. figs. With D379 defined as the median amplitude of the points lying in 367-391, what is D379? 4.17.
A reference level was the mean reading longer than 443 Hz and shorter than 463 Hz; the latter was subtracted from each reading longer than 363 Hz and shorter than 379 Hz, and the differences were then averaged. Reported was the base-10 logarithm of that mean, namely -1.7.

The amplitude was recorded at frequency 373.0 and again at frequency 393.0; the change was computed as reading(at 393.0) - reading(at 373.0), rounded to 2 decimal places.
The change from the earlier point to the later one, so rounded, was 1.24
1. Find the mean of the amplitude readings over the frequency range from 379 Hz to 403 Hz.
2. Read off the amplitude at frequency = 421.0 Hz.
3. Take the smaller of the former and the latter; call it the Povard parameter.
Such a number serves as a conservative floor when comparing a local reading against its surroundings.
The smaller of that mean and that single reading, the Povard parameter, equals 4.30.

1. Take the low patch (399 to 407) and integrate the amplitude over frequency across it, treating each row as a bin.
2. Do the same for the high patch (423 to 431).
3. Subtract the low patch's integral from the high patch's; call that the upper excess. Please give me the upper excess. 1.0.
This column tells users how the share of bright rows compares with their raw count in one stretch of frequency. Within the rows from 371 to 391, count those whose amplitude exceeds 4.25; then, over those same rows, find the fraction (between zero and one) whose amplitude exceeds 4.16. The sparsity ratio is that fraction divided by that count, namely 0.30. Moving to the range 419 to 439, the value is 0.27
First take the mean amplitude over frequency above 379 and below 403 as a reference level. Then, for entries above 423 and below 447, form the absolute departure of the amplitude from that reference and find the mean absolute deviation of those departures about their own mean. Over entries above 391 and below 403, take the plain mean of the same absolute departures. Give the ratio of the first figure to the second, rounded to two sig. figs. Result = 0.60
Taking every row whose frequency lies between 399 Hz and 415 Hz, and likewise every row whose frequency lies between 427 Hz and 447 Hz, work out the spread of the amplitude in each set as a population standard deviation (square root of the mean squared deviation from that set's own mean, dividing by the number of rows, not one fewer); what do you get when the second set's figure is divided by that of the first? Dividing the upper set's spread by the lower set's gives 1.0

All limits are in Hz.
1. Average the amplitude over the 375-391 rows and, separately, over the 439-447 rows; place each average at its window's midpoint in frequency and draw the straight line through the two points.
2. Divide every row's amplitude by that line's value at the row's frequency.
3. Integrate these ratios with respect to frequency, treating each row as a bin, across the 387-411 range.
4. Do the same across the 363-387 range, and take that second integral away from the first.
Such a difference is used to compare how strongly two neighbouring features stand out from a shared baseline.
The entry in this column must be 1.4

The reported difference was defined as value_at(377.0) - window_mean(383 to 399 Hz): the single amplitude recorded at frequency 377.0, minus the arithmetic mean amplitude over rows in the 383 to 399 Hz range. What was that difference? -0.36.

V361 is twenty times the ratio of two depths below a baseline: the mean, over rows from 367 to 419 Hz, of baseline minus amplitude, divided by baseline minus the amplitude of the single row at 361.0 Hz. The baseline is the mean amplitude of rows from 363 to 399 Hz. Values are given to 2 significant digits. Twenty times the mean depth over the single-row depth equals -11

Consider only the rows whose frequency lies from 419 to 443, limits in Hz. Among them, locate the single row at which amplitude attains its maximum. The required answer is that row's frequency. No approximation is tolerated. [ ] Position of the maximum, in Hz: 429.0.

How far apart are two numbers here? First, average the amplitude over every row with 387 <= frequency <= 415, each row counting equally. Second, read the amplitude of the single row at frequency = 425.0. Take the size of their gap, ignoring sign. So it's 0.17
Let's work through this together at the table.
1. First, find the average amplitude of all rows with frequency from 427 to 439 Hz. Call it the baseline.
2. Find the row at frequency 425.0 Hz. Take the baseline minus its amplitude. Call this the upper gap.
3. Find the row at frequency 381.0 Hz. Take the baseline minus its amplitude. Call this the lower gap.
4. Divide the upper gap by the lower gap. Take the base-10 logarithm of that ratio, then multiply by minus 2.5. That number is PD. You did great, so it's 0.4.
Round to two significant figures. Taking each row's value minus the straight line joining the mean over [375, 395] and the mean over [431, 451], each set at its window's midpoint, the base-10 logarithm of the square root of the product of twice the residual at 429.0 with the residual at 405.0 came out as -0.81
